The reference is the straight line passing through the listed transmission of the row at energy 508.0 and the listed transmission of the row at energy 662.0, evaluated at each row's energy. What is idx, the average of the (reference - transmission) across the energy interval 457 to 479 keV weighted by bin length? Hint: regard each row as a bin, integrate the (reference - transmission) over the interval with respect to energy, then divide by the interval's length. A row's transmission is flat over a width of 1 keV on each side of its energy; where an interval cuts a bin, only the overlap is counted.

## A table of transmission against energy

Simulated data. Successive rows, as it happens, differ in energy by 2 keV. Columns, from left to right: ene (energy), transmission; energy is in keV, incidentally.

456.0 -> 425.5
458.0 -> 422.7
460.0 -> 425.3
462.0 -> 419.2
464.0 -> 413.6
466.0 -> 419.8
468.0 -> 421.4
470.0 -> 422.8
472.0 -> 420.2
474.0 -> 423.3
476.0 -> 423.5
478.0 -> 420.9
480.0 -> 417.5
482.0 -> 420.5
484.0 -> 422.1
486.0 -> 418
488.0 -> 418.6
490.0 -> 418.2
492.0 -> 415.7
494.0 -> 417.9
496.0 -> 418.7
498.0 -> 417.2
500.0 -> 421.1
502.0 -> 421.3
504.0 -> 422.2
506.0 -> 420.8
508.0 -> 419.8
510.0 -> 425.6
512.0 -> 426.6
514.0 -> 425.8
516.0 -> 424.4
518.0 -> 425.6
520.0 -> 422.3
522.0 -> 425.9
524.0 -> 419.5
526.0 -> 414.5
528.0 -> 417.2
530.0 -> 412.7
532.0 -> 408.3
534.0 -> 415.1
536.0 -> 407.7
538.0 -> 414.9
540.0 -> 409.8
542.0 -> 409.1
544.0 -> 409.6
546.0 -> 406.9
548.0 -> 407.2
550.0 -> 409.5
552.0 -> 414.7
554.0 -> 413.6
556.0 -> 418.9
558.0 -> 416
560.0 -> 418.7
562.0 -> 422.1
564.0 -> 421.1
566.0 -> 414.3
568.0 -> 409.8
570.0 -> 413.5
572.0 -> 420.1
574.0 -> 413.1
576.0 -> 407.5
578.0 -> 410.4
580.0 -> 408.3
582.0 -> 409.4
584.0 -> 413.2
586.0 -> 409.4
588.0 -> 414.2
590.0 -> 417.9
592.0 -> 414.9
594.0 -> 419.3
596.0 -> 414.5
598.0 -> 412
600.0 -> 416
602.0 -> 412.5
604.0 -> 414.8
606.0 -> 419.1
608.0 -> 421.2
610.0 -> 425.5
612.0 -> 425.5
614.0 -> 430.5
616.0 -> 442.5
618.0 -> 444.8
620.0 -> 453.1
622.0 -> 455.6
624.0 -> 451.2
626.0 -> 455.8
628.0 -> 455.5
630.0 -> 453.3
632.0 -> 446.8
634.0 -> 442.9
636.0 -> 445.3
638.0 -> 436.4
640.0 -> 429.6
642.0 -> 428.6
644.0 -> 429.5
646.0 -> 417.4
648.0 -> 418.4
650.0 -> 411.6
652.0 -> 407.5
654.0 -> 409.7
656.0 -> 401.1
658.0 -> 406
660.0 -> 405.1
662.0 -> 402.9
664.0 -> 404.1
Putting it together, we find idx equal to 3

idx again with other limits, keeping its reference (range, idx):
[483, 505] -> 2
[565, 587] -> 1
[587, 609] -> -6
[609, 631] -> -37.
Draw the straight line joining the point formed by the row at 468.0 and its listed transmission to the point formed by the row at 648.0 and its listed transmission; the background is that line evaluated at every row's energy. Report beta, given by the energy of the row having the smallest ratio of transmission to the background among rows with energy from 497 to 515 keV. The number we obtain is 498.0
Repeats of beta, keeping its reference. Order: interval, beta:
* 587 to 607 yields 598.0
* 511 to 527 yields 526.0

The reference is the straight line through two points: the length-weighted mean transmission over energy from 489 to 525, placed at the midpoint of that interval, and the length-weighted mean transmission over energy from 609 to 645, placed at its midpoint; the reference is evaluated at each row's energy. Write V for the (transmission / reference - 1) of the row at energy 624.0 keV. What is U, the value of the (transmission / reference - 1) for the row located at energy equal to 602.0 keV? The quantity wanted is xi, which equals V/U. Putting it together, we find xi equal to -0.4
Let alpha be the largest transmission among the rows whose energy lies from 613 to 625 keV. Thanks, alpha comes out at 455.6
